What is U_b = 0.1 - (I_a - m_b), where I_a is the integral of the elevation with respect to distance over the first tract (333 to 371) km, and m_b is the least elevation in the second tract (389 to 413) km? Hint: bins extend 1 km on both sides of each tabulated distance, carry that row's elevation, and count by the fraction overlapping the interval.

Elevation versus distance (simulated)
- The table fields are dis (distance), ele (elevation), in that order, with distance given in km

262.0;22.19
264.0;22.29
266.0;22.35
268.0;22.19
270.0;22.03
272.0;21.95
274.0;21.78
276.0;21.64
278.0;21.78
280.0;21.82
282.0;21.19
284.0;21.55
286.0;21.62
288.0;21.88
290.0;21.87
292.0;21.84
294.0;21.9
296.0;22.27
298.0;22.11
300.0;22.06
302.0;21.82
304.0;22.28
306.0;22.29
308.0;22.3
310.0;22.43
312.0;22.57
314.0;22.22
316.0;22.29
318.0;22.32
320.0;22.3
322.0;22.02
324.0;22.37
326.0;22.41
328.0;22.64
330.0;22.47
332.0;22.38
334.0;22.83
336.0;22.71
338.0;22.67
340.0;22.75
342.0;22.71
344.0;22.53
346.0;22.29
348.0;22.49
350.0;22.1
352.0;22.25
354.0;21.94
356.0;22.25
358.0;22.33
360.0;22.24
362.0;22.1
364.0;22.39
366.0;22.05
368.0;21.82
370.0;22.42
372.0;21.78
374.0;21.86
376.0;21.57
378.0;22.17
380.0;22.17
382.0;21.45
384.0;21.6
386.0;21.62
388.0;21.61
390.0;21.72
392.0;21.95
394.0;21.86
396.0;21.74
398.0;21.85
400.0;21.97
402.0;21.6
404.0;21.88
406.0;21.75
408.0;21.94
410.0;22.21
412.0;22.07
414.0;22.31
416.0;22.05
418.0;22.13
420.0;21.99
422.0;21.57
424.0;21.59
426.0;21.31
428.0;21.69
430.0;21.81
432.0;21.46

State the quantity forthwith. -828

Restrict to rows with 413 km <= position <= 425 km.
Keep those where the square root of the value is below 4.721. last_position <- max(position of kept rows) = 424.0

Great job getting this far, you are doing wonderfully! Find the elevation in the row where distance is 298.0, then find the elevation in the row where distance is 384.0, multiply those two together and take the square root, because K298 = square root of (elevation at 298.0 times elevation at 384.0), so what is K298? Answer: 21.9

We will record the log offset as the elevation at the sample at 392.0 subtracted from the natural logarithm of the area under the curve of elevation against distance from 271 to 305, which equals -15.3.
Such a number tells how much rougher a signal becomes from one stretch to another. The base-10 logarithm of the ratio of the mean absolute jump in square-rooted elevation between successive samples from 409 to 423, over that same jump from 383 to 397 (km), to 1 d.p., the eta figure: 0.3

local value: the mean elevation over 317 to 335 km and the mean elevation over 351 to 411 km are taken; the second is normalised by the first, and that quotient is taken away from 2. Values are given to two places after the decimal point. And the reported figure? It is 1.02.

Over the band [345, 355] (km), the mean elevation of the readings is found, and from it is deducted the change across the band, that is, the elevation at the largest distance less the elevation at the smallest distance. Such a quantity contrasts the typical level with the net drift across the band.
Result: 22.6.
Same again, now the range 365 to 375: 22.2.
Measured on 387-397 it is 21.6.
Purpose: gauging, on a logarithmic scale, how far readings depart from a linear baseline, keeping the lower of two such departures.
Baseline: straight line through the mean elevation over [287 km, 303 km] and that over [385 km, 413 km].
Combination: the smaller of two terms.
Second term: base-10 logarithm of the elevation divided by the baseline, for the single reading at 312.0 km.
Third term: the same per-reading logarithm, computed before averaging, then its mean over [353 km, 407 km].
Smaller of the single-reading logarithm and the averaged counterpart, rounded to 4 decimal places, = 0.0010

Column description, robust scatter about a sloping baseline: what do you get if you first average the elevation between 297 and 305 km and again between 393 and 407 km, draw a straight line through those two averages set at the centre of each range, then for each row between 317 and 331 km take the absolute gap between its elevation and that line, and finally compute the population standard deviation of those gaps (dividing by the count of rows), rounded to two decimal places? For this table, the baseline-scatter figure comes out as 0.18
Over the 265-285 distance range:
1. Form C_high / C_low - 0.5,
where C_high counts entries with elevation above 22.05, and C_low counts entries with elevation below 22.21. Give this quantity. 0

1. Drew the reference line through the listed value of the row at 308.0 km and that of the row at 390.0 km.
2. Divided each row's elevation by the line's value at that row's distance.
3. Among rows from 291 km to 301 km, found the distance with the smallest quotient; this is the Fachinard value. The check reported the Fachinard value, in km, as 292.0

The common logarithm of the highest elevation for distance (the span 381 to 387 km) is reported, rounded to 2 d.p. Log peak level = 1.33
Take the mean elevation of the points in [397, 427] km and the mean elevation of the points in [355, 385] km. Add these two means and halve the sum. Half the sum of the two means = 21.95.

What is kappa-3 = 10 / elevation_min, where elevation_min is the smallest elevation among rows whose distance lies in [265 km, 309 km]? 0.472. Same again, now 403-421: 0.460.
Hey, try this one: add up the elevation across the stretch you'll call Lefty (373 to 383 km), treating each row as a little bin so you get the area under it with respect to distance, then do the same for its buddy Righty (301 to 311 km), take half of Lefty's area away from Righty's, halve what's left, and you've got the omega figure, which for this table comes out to 56.5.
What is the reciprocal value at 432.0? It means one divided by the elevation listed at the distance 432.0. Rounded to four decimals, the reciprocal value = 0.0466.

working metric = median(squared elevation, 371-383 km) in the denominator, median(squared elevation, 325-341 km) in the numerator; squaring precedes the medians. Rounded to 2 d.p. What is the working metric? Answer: 1.08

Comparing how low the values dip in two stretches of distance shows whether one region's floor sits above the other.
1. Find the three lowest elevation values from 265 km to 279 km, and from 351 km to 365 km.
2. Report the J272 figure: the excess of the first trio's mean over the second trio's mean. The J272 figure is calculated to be -0.36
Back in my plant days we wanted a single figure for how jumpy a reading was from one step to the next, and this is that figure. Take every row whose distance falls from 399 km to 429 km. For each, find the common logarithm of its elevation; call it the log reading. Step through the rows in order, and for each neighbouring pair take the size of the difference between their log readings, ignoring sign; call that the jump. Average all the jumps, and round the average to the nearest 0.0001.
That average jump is 0.0045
